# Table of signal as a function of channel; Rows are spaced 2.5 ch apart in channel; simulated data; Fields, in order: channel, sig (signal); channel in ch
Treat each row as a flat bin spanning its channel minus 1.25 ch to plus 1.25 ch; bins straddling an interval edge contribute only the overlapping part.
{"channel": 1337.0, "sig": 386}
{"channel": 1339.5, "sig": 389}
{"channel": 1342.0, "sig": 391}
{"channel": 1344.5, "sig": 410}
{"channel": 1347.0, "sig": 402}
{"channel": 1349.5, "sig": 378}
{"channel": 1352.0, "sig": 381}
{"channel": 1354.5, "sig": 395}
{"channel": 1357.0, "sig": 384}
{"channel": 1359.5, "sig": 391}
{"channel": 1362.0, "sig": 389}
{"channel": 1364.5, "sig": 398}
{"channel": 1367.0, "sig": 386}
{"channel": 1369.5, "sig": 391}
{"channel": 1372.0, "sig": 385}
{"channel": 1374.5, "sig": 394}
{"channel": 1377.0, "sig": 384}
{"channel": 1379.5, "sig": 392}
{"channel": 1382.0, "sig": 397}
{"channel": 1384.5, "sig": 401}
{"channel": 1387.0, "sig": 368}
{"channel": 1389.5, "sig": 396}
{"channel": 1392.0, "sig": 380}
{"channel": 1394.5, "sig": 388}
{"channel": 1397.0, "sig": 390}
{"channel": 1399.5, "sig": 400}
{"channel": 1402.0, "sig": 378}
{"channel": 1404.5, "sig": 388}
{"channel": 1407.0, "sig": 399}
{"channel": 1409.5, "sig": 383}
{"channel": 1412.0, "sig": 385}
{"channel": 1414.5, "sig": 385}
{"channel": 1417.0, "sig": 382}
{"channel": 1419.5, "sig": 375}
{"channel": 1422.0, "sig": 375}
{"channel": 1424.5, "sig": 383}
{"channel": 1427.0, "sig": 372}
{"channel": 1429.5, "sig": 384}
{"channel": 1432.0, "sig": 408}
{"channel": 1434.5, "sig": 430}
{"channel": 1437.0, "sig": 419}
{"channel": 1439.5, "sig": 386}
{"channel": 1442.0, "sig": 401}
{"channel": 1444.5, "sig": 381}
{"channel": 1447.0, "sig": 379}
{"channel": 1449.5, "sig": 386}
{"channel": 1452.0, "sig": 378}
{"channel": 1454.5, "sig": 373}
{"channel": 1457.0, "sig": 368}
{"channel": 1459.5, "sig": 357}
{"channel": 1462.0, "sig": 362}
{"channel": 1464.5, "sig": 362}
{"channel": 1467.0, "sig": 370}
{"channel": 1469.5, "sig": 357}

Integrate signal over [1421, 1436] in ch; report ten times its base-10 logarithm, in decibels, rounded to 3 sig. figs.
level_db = 37.7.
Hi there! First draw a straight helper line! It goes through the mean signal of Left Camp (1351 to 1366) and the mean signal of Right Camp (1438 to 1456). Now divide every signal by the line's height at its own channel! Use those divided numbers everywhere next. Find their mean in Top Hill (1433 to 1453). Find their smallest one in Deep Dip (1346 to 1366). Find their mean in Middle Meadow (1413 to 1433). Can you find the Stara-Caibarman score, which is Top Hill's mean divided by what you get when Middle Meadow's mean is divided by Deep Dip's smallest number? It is 1.00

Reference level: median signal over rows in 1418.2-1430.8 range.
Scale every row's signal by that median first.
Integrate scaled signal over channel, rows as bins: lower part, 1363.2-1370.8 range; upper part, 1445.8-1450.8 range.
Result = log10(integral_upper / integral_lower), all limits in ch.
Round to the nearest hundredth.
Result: -0.19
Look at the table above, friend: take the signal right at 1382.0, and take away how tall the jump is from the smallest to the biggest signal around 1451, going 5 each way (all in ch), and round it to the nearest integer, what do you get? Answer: 384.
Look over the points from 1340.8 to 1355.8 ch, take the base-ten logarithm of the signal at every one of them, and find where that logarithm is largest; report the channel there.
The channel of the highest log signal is 1344.5 ch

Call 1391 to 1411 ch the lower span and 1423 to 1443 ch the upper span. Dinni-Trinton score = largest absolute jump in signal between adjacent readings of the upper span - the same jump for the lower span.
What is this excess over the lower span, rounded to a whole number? 11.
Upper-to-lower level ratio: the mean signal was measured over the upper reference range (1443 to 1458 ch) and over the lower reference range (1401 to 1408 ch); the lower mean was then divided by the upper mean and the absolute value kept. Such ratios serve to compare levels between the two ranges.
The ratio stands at 1.03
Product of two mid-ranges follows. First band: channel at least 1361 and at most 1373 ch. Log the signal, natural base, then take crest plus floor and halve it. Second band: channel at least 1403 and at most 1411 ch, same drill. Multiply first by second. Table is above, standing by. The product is 35.6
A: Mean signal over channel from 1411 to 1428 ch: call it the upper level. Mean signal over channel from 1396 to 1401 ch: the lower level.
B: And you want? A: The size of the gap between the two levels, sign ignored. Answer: 15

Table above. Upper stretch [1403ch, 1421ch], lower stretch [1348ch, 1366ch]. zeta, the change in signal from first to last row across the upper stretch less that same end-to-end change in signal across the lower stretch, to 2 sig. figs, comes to -33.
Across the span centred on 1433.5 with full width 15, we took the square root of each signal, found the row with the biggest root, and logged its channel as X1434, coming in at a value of 1434.5 ch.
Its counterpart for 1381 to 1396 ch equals 1384.5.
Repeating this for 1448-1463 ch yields 1449.5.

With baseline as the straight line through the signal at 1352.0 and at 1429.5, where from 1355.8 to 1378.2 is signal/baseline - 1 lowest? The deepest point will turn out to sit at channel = 1377.0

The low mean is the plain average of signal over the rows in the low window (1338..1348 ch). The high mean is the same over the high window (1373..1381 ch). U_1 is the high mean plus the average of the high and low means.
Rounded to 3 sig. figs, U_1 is 784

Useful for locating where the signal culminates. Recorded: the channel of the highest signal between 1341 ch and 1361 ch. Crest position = 1344.5 ch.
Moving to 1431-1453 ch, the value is 1434.5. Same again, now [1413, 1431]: 1414.5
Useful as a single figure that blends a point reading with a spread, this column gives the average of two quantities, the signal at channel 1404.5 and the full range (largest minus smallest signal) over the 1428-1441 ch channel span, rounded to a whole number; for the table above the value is 217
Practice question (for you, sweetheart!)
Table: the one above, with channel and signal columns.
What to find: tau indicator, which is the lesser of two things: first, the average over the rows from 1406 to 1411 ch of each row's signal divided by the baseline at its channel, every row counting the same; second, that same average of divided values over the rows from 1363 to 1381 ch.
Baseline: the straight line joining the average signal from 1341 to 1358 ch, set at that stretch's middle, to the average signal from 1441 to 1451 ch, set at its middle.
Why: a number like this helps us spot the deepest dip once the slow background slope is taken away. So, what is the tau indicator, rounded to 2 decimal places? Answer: 1.00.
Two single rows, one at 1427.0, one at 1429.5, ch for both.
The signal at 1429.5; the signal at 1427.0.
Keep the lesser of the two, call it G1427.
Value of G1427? 372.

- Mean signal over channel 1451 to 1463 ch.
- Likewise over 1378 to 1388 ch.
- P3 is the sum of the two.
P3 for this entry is 757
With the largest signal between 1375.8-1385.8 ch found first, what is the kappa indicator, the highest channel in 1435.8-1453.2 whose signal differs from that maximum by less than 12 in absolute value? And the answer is 1442.0 ch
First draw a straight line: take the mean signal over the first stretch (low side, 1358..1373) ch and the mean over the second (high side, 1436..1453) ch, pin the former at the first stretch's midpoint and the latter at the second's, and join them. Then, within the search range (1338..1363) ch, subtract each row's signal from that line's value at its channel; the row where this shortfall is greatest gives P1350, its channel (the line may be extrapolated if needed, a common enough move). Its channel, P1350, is 1349.5 ch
